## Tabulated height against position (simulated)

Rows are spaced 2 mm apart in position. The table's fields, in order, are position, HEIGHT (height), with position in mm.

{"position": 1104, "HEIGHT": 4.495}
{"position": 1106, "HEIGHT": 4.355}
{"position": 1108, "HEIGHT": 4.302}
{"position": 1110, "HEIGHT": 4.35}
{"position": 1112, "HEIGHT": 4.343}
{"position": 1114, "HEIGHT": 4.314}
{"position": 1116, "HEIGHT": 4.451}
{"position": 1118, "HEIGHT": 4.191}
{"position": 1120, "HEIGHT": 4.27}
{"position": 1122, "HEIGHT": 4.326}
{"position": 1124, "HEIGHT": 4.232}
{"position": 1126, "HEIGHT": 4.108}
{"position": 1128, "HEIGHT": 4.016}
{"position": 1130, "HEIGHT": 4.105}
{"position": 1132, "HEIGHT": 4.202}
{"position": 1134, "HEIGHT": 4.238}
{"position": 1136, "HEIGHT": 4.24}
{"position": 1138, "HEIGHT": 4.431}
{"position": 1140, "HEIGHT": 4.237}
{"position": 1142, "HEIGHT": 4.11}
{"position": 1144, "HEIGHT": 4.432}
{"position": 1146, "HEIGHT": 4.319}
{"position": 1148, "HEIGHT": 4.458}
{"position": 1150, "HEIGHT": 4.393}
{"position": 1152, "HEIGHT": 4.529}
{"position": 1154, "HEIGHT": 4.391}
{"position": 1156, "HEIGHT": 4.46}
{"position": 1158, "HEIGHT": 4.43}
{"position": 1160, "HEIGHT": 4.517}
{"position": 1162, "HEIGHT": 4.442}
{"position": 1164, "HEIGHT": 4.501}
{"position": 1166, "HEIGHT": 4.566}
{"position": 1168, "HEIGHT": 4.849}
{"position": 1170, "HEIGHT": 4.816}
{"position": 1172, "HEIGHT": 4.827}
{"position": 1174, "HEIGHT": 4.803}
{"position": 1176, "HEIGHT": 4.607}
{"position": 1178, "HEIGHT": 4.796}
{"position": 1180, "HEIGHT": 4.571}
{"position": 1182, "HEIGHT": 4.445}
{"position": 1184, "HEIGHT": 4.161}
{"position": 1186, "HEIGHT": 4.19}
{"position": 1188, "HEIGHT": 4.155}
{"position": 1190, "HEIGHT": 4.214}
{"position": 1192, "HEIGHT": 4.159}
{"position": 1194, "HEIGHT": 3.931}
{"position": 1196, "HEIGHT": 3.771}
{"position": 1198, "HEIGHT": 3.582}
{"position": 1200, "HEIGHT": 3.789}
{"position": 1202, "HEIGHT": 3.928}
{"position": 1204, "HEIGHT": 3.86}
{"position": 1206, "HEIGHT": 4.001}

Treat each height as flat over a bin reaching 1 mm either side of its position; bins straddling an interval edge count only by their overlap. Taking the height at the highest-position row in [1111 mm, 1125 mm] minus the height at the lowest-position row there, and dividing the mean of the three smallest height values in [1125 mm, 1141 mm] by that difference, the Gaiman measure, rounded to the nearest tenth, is -36.7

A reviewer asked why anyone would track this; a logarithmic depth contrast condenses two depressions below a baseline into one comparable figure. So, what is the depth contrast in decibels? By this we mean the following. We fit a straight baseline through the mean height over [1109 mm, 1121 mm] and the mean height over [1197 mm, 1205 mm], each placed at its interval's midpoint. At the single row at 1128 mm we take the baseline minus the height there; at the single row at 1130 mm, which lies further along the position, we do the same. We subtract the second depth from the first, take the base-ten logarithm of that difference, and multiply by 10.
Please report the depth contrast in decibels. -10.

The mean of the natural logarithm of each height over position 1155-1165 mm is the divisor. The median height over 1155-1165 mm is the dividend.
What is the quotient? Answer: 2.98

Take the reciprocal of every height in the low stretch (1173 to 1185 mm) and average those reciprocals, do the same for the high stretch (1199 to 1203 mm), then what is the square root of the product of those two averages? 0.239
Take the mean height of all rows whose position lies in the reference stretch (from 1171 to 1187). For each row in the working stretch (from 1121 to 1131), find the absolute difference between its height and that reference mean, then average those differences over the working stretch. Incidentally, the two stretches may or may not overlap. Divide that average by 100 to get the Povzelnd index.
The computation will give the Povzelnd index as 0.0039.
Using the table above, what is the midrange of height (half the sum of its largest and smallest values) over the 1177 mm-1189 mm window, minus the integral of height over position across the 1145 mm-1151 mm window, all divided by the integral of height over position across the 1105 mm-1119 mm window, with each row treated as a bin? -0.36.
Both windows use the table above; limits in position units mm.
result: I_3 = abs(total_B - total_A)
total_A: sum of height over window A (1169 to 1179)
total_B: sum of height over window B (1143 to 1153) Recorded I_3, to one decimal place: 1.7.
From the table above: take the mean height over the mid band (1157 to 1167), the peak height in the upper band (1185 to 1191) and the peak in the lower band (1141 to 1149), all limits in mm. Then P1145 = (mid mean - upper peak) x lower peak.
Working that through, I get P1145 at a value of 1.2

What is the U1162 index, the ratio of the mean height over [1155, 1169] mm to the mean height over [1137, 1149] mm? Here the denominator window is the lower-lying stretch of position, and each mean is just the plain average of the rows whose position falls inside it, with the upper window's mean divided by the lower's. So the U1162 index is 1.048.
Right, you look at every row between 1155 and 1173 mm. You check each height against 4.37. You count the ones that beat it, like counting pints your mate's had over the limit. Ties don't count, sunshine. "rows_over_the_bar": 9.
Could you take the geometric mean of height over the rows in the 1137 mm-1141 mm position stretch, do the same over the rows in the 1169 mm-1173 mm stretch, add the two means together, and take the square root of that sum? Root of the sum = 3.03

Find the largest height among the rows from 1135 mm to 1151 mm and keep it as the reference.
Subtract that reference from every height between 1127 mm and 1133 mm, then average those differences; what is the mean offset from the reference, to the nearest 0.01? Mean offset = -0.35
